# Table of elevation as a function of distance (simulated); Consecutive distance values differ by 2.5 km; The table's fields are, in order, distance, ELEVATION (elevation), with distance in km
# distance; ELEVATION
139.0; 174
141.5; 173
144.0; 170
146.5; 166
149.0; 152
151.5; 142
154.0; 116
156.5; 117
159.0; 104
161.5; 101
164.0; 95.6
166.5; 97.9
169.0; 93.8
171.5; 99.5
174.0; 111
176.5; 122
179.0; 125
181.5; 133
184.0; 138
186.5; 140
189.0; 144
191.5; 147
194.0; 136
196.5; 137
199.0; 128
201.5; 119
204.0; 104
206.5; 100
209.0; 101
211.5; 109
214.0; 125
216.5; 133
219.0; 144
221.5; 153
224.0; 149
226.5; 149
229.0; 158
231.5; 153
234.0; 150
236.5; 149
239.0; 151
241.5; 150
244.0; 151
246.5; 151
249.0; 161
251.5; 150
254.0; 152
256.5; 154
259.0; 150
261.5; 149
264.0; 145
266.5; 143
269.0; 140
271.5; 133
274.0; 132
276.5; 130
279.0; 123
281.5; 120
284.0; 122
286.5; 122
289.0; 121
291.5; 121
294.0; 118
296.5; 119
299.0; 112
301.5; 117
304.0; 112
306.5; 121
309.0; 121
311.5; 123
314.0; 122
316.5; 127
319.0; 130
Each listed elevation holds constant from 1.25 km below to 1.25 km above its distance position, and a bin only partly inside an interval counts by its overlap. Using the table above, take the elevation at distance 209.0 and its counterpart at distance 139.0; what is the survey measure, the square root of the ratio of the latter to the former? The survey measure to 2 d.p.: 1.31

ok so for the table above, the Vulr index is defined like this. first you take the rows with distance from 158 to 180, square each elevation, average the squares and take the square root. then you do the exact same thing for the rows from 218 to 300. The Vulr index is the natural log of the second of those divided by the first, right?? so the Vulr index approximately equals 0.28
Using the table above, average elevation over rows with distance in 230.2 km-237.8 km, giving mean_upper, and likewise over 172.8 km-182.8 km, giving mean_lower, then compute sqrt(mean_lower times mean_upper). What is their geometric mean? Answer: 136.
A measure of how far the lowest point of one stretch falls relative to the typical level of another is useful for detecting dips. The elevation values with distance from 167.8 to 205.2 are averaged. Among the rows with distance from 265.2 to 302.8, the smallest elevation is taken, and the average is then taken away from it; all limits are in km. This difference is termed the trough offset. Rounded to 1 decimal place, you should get -13.2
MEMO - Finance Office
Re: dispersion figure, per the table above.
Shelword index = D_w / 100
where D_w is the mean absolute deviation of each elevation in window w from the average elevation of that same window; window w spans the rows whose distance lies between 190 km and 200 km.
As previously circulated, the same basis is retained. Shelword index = 0.050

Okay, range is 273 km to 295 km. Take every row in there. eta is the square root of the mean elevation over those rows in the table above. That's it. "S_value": 11.10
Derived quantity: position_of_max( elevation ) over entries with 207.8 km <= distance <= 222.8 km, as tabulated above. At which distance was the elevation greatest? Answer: 221.5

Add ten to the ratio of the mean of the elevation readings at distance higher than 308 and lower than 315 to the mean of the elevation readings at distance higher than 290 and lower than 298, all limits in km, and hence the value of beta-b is 11.0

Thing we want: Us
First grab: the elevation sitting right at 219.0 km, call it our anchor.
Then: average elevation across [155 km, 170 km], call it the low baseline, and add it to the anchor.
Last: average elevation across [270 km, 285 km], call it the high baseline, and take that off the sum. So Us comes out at 119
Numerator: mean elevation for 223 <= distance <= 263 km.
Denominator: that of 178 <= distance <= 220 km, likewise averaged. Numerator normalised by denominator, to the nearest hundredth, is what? 1.19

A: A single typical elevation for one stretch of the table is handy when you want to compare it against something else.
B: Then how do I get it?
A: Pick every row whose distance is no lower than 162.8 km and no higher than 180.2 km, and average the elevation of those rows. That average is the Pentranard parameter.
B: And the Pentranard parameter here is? 106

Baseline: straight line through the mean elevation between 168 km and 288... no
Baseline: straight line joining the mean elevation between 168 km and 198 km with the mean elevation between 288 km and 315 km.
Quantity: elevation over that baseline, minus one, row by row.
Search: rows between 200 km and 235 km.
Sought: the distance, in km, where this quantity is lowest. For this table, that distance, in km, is 206.5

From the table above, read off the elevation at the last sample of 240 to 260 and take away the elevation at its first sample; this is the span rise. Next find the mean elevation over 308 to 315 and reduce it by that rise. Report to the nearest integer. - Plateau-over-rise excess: 122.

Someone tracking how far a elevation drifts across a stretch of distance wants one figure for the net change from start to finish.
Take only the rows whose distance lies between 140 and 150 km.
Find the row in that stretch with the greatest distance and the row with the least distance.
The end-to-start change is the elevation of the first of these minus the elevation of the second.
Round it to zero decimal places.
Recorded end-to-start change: -21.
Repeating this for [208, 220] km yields 43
